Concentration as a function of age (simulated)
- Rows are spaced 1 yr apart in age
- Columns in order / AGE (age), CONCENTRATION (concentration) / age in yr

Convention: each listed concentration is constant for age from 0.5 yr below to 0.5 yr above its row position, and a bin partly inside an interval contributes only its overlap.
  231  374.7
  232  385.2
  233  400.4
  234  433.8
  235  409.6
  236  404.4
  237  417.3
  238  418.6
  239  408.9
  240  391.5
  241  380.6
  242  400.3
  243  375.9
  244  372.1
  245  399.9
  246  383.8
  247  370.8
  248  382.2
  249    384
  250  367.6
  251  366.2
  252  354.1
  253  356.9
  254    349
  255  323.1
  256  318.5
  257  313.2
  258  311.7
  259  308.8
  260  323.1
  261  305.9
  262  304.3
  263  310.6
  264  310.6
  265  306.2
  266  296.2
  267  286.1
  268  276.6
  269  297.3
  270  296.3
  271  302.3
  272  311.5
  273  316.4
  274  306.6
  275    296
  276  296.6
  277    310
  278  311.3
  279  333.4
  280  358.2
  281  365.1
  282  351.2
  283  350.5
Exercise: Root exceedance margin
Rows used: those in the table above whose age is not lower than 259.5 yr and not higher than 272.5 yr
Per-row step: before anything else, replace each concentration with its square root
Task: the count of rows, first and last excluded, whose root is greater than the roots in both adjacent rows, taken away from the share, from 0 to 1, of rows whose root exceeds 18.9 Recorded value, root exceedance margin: -1.00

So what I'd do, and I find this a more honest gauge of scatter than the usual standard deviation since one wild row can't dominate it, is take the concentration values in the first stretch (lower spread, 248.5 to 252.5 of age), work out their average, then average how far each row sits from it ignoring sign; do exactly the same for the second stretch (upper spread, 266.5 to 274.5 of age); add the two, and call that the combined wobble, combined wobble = 18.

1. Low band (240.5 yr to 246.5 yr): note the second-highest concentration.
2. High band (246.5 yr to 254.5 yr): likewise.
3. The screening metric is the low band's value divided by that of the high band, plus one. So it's 2.05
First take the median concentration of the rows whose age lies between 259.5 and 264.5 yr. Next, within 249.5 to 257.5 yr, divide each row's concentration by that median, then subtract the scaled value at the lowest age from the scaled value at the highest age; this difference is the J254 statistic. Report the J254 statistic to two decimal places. -0.18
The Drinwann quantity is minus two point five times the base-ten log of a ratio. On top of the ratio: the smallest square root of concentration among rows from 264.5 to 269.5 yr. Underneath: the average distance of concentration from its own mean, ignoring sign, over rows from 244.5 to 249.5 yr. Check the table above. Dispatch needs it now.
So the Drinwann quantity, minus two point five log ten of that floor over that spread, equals -1.05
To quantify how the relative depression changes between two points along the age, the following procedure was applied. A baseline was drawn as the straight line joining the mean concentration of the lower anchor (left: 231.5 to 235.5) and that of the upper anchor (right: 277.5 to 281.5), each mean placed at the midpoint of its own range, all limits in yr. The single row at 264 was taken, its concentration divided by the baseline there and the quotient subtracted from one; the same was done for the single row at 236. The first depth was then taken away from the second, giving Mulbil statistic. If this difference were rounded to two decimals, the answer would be -0.15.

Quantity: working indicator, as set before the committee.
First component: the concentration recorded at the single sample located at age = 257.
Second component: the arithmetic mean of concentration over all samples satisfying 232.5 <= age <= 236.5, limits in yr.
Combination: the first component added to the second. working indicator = 725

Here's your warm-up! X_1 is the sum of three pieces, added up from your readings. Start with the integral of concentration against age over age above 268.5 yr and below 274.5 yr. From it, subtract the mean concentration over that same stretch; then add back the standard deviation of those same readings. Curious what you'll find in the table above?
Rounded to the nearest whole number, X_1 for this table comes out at 1533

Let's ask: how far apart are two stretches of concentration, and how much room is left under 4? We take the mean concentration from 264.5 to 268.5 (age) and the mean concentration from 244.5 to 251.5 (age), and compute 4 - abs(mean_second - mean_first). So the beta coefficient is -84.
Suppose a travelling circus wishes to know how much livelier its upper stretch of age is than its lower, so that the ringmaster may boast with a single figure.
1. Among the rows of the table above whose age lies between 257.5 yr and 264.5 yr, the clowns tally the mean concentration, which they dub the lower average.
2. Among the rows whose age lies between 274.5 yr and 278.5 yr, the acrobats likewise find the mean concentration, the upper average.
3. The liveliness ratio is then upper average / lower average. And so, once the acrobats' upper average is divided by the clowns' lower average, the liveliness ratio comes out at 0.98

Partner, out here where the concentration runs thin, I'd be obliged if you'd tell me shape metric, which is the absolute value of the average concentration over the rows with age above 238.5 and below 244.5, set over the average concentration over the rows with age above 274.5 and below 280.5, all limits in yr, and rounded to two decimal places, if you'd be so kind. 1.22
